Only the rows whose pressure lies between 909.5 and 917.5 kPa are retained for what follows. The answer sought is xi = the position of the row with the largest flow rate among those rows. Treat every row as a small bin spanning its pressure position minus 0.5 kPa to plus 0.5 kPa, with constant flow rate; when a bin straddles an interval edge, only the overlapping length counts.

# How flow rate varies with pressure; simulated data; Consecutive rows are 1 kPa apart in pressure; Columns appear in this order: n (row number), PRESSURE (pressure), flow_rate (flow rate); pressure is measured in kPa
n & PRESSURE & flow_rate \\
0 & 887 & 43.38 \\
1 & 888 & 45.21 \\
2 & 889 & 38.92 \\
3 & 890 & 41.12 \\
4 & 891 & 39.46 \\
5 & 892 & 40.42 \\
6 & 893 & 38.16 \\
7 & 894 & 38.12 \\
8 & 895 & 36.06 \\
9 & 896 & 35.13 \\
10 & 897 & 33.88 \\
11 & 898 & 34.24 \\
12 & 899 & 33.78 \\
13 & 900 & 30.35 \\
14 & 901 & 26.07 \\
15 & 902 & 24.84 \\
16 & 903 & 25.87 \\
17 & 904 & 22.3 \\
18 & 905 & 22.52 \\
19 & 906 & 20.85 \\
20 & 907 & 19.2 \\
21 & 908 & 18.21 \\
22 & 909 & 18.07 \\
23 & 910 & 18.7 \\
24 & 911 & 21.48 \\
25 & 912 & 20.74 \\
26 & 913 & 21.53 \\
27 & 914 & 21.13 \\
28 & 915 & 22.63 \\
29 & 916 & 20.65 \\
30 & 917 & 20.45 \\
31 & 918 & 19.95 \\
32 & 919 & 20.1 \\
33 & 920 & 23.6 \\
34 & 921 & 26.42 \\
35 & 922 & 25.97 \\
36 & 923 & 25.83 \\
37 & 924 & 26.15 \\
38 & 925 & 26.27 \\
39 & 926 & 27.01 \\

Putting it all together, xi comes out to 915 kPa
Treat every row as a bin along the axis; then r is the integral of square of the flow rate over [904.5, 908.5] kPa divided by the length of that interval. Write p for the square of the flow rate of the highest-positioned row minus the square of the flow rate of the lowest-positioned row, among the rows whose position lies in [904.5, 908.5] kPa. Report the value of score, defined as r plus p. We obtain 235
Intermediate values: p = -176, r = 411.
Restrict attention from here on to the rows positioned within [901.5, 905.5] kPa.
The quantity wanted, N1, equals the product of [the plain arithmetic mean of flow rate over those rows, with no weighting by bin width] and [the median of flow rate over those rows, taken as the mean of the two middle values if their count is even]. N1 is 566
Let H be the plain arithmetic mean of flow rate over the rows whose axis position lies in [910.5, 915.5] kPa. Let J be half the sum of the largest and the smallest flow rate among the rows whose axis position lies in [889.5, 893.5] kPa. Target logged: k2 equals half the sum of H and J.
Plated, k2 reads 31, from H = 21.5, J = 40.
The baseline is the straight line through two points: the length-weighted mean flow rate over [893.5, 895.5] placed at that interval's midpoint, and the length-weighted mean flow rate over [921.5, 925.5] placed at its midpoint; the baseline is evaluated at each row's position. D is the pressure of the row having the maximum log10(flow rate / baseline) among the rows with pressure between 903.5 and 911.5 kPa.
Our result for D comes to 911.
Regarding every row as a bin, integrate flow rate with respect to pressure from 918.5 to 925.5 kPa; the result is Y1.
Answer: 174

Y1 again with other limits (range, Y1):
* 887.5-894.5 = 281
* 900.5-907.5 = 162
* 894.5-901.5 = 230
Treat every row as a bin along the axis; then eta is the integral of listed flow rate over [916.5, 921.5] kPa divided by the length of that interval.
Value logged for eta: 22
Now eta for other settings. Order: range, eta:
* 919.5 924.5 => 26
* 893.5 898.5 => 35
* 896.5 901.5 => 32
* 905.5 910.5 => 19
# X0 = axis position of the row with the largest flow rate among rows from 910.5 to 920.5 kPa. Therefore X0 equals 920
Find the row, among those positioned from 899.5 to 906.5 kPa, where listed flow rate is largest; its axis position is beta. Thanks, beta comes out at 900 kPa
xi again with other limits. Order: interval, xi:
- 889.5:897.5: 890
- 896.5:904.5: 898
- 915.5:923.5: 921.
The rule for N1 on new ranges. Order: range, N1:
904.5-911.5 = 381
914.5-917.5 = 439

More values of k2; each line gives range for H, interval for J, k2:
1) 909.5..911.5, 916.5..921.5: 22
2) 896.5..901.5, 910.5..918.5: 26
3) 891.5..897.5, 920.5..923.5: 32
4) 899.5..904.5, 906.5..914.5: 23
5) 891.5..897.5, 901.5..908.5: 30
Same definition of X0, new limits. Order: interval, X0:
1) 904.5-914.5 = 905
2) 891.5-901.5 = 892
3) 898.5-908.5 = 899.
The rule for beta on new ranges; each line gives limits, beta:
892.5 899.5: 893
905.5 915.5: 915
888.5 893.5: 890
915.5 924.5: 921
